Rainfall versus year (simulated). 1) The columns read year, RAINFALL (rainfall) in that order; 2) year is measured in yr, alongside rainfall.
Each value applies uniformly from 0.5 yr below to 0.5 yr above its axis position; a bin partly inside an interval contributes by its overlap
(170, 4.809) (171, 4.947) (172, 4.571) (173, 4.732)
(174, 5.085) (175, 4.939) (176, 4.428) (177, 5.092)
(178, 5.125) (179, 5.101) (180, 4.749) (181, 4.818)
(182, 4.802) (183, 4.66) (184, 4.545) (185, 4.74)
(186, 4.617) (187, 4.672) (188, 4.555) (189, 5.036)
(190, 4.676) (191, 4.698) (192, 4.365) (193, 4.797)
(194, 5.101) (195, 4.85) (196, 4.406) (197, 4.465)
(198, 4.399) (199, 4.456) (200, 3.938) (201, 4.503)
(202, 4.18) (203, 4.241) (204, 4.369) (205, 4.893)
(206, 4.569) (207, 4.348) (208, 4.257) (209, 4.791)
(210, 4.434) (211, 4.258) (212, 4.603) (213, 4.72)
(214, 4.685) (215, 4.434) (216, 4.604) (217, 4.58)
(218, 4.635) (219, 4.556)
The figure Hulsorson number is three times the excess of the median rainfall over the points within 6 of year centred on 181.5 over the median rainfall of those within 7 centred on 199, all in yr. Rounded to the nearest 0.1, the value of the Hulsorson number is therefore 1.1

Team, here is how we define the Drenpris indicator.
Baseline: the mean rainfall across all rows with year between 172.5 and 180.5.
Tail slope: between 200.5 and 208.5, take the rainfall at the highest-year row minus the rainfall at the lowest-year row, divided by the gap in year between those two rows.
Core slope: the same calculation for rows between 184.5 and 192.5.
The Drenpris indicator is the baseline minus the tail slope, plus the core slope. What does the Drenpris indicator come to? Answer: 4.9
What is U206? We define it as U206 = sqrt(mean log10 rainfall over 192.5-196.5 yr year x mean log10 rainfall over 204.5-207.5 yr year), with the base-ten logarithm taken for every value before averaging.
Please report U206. 0.671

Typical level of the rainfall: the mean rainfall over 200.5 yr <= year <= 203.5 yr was 4.31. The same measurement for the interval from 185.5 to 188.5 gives 4.61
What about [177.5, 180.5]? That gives 4.99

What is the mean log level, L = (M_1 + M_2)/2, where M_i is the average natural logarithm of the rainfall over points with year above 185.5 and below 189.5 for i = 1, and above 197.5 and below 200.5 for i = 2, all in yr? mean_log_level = 1.50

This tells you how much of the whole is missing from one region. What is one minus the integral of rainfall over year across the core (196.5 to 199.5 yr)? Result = -12.3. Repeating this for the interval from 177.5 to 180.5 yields -14.0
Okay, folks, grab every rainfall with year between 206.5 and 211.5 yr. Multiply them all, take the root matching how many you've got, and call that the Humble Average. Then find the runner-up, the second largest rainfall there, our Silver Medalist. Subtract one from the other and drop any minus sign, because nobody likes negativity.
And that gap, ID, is 0.021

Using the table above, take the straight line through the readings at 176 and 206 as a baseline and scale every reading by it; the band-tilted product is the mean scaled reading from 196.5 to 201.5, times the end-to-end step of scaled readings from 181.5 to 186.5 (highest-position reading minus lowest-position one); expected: -0.044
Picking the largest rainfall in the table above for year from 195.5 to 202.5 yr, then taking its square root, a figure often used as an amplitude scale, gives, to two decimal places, 2.12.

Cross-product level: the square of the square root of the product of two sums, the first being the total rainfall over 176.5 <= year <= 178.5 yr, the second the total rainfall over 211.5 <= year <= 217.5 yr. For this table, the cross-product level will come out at 282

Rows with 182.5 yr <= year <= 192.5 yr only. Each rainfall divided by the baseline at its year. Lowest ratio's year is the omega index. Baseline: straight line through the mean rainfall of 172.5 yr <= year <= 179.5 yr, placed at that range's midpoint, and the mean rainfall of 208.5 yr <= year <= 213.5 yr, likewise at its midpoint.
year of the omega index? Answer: 192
